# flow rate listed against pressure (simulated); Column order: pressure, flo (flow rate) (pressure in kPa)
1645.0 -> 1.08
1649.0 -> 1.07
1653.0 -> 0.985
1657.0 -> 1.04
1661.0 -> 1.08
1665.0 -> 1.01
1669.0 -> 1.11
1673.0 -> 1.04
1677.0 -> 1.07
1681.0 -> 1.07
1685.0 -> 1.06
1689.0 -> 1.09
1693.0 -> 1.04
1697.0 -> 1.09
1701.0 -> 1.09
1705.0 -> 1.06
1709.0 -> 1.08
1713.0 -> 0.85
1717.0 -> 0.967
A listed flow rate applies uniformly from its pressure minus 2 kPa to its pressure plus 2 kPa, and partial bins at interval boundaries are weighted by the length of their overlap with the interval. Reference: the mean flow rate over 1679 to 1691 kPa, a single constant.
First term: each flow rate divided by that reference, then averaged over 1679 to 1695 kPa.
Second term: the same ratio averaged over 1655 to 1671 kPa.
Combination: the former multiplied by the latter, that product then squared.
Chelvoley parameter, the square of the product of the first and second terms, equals 0.960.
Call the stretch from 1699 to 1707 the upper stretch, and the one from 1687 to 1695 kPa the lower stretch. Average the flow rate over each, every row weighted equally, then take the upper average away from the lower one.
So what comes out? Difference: -0.010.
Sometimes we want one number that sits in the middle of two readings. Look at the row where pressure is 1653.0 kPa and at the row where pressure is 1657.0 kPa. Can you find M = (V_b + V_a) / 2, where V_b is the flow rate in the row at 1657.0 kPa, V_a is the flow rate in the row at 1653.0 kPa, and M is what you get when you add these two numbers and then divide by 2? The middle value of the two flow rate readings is 1.01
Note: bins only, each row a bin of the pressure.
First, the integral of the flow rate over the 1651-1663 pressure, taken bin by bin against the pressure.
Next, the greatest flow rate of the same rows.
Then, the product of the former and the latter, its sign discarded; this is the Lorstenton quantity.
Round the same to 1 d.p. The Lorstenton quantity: 13.4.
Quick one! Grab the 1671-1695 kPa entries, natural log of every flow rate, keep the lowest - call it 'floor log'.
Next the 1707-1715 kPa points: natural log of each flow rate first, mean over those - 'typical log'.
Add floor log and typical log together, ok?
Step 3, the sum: -0.004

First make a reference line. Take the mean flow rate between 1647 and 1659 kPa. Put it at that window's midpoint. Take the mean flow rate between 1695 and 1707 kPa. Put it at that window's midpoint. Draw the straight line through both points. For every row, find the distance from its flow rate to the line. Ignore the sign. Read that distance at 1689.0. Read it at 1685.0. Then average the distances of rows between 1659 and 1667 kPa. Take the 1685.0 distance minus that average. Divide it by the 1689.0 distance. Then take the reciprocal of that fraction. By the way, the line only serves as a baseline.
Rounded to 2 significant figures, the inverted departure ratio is -0.67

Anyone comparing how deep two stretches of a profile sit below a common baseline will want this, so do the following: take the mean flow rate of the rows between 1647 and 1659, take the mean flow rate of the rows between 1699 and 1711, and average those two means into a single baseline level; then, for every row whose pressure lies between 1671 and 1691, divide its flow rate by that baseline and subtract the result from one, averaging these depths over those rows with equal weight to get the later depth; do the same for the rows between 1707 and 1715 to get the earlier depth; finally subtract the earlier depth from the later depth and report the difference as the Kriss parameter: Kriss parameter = -0.10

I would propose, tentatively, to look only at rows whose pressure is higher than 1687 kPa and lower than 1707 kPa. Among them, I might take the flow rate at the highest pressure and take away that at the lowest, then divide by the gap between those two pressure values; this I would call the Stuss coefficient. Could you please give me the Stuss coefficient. -0.0019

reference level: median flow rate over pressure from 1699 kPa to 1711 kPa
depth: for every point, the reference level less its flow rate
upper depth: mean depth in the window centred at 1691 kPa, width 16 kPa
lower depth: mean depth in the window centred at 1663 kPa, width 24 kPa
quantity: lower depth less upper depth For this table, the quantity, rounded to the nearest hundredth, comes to 0.03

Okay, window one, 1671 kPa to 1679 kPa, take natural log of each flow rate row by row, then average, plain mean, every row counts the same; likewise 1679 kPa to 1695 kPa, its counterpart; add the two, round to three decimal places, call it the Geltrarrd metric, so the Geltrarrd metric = 0.116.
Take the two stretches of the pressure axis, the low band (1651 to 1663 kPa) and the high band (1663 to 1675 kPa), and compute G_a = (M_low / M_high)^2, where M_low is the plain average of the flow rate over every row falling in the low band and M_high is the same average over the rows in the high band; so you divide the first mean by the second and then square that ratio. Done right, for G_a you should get 0.965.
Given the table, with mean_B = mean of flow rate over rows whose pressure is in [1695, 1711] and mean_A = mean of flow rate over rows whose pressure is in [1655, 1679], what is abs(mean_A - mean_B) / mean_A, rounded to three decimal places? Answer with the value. 0.020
